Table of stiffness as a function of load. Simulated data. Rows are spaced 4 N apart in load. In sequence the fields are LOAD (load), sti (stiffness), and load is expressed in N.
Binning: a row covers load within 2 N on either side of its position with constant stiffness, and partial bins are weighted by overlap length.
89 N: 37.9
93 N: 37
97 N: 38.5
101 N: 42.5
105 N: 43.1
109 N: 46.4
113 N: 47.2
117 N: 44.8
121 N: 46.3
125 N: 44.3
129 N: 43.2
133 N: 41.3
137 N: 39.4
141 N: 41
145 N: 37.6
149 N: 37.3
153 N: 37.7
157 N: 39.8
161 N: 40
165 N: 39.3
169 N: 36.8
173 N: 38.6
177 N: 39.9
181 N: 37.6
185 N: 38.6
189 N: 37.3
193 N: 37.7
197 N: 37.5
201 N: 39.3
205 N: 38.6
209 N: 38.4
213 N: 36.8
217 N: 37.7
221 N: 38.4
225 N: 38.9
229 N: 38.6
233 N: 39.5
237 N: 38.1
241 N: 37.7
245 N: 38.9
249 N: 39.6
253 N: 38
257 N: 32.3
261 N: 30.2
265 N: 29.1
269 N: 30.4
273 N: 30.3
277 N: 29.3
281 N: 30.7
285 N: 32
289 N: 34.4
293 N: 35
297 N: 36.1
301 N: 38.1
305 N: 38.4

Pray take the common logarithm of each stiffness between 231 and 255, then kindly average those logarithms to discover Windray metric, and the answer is 1.59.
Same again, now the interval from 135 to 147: 1.59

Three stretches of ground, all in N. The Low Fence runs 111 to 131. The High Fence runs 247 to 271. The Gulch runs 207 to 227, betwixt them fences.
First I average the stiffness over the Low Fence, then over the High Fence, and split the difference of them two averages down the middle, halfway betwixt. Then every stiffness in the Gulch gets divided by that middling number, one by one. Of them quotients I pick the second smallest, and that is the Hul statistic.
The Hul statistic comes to 0.9614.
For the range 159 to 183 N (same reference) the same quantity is 0.9589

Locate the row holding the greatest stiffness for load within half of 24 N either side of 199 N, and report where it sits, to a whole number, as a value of 201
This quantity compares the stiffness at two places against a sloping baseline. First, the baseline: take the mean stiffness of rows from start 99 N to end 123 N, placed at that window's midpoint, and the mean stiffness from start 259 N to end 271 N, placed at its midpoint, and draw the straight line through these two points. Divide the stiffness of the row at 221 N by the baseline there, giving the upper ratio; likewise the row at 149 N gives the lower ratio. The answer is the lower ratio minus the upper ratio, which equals -0.22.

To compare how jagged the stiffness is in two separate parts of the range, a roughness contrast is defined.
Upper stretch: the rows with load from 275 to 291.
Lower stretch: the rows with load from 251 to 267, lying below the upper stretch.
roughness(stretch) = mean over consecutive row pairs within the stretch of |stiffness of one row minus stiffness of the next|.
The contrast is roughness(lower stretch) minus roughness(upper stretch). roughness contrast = 1.3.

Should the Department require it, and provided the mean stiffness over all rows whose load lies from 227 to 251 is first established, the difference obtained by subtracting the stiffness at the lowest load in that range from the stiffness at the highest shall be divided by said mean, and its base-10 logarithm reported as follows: -1.59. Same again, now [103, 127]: -1.58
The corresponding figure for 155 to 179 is -2.59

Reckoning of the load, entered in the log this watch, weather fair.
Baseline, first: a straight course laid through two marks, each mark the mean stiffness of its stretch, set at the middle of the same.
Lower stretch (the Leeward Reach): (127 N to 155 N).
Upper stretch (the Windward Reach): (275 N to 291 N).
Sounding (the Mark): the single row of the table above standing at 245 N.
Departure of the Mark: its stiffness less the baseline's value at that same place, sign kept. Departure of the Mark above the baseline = 5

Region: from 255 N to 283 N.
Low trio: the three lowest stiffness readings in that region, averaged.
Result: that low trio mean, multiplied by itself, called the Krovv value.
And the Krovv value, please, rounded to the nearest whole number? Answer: 872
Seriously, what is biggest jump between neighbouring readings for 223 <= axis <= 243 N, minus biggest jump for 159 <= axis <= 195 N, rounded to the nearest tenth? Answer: -1.1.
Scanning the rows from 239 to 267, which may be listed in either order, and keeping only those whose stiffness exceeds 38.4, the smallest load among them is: 245 N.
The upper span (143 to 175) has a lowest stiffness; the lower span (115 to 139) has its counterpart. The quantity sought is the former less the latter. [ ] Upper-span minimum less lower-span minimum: -2.6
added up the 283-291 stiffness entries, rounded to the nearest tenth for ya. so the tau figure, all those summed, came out 66.4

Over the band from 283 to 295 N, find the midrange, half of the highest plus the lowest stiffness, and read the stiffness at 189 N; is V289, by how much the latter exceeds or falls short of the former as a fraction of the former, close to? 0.11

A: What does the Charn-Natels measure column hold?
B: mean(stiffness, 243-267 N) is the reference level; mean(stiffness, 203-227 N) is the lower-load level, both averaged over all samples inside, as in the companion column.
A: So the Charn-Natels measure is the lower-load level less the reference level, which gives 3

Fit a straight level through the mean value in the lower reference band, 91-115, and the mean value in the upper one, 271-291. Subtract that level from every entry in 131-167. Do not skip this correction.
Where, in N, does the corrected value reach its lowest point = 149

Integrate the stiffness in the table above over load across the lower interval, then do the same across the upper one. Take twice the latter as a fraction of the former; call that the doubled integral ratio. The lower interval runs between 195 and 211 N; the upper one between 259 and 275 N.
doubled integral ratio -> 1.56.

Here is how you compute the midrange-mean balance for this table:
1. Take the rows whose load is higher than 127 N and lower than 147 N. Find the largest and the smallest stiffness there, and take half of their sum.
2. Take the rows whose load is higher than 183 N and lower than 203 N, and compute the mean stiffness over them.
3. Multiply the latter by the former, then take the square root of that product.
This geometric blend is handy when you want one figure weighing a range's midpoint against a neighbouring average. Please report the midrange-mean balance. 39.2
